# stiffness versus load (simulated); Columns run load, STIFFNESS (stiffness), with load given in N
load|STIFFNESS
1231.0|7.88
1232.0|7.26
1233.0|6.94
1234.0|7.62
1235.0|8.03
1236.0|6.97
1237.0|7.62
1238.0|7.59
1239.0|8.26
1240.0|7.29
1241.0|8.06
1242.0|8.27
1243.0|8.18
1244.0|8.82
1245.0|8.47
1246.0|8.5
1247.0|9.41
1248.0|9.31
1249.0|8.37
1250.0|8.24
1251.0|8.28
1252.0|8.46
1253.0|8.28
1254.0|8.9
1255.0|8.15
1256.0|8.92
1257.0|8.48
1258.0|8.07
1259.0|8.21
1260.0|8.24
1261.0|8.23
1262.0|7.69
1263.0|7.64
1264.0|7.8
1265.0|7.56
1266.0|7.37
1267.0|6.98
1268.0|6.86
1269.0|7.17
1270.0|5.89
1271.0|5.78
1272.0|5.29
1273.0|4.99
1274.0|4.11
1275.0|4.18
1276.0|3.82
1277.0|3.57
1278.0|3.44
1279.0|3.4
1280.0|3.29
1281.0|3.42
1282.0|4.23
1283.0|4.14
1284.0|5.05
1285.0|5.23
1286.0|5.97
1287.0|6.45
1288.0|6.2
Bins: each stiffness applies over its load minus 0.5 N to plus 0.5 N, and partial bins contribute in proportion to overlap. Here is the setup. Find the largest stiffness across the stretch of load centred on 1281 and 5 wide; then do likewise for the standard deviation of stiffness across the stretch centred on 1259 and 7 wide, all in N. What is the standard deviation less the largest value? -3.9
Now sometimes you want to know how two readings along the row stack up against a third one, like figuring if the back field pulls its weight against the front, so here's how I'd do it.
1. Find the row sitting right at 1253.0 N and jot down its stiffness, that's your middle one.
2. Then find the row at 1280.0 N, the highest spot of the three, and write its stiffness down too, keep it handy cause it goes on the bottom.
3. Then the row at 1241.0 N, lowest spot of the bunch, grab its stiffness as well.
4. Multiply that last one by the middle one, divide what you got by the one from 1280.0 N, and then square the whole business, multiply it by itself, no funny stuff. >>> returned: 411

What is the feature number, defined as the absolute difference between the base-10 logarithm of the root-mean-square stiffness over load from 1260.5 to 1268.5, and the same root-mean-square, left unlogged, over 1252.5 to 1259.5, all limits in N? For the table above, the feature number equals 7.6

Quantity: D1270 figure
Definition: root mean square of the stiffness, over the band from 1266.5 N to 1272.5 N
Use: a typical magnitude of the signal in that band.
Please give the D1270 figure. 6.4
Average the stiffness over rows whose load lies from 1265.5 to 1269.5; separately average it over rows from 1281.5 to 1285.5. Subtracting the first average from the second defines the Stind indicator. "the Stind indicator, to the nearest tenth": -2.4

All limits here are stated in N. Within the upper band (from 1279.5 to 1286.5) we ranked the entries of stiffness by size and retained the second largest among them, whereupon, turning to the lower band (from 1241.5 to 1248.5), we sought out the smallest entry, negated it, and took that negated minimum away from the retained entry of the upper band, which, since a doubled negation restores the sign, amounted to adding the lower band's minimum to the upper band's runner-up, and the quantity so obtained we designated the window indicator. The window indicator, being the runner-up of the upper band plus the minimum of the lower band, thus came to 13.4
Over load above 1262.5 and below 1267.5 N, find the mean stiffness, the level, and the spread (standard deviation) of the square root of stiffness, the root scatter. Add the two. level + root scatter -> 7.5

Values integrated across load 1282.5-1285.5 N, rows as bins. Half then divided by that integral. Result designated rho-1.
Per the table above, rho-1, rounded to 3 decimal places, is 0.035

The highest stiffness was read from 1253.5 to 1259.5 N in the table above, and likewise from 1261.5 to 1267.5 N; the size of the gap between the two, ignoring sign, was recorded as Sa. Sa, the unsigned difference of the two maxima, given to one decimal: 1.1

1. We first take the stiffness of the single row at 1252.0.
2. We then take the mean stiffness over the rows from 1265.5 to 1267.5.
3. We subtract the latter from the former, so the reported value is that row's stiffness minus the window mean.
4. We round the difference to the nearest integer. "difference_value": 1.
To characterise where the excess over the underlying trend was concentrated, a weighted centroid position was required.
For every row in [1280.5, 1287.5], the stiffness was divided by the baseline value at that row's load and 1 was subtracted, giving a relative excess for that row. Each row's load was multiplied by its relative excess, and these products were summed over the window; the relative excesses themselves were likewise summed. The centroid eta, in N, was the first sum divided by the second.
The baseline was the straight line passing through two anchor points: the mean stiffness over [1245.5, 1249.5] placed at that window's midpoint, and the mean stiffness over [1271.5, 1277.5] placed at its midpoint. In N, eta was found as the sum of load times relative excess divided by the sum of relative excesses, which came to 1285.4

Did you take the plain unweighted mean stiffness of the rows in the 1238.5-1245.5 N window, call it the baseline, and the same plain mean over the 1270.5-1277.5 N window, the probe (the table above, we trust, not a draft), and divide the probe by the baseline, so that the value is 0.55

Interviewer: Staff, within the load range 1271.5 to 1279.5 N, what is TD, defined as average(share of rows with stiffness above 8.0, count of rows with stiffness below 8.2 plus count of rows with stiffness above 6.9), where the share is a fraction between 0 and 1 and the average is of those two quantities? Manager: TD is 4.0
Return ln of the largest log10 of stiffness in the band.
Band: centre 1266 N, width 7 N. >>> -0.114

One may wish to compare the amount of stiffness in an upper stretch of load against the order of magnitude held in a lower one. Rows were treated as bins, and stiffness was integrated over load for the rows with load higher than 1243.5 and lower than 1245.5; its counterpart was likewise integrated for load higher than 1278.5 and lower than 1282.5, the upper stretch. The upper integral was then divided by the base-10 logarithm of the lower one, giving 12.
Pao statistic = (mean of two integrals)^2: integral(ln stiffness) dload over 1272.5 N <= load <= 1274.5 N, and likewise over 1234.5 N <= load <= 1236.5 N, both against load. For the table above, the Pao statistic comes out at 12.4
